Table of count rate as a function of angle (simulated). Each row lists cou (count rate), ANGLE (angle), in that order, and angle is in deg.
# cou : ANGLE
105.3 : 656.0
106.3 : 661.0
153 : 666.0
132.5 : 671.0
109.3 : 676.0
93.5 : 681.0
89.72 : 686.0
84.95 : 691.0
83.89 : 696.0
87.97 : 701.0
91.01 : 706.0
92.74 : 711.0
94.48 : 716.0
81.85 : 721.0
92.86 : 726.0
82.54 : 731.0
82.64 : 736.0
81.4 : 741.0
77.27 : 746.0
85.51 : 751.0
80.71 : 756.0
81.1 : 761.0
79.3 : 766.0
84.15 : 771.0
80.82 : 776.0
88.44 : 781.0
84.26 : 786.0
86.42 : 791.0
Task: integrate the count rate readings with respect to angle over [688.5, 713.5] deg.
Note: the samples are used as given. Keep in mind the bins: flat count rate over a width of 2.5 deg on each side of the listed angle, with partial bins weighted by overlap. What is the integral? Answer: 2203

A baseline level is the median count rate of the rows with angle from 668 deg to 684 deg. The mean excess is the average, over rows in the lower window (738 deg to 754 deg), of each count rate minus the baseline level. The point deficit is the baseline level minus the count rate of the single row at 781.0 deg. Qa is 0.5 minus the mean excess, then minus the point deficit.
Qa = 8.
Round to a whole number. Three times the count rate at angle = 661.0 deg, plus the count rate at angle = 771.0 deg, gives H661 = 403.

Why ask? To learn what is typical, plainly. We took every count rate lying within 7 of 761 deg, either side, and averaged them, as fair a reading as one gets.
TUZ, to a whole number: 80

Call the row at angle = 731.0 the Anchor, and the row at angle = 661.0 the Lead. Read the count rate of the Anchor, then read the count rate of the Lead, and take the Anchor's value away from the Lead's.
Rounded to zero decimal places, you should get 24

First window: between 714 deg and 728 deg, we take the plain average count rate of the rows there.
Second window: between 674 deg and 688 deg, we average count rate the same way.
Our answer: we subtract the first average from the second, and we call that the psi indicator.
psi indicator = 8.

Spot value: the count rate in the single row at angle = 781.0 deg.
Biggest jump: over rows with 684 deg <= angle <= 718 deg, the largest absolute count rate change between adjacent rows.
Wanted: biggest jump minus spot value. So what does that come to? -84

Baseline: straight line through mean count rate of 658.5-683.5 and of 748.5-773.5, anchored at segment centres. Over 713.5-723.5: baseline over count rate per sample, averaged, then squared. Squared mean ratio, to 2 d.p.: 1.29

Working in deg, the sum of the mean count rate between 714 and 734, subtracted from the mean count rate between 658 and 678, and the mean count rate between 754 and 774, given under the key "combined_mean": 119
